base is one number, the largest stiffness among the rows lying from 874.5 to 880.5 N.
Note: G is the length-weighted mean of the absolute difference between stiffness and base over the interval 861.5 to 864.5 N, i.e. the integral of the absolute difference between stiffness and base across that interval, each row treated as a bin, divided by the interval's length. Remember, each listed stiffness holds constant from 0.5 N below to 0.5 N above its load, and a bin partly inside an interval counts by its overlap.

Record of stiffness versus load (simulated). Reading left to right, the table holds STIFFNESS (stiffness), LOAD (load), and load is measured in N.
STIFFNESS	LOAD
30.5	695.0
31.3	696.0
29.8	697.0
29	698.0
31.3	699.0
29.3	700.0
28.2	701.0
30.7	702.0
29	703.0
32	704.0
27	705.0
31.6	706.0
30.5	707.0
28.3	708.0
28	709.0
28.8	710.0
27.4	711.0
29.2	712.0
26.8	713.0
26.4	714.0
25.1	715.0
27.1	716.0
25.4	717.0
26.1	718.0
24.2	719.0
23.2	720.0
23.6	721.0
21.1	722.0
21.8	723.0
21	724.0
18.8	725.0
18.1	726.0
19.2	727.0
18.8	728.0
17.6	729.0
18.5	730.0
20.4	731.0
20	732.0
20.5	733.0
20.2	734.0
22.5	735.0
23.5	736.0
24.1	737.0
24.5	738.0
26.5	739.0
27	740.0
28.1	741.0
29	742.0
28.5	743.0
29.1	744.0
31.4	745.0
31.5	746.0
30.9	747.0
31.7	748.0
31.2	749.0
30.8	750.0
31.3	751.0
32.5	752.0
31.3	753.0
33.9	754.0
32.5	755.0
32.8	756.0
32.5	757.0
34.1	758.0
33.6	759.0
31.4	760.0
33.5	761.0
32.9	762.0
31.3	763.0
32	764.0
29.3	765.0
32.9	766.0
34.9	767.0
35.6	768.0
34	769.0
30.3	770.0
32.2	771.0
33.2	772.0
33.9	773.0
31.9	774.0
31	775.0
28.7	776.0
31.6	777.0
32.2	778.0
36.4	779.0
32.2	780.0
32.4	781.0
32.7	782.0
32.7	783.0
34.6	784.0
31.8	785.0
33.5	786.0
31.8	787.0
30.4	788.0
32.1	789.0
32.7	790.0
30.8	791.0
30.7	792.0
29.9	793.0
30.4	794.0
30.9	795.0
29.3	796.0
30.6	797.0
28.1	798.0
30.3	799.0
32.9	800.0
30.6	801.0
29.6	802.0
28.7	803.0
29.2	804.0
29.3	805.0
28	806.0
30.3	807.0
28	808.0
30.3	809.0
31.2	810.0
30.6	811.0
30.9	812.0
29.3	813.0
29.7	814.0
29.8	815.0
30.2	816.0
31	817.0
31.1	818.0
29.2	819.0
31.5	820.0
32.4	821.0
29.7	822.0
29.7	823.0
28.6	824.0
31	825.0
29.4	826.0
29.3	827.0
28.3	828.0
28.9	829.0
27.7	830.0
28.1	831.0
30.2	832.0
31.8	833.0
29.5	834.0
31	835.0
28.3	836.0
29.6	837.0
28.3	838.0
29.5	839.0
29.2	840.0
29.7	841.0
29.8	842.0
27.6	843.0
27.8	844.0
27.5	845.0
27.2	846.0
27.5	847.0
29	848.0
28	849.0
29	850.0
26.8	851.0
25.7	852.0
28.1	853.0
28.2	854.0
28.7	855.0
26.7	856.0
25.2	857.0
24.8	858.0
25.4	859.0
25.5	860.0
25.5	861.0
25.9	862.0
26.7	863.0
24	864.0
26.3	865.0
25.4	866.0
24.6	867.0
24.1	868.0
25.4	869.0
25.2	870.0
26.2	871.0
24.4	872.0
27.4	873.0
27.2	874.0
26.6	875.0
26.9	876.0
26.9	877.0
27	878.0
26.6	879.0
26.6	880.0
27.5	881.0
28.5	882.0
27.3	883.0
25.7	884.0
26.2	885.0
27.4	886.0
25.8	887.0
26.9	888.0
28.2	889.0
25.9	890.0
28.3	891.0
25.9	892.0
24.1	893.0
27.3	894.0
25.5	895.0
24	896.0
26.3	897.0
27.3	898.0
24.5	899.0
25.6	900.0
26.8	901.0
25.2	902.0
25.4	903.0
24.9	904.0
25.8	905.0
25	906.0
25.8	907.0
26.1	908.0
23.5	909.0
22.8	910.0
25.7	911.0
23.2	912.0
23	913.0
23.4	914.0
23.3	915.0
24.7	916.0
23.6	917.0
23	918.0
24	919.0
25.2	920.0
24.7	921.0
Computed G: 1.5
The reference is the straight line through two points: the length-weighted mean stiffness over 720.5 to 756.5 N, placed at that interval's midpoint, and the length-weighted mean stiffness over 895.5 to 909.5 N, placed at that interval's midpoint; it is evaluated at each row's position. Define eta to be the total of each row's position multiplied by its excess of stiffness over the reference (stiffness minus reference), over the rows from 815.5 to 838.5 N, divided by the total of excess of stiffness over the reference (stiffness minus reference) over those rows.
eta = 826.2 N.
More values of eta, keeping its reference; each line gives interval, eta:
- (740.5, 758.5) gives 750.9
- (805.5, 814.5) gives 810.3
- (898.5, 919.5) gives 914.1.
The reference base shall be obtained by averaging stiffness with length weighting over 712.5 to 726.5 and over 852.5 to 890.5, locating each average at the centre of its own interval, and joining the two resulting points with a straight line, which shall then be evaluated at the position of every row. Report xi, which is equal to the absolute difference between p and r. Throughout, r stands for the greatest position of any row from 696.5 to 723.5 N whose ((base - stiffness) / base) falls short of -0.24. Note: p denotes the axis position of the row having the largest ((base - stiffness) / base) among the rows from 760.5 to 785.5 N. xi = 64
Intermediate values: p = 776.0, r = 712.0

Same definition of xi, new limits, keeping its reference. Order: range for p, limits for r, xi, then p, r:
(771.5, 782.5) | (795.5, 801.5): 24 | 776.0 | 800.0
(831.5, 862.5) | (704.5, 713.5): 146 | 858.0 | 712.0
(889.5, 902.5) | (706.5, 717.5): 184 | 896.0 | 712.0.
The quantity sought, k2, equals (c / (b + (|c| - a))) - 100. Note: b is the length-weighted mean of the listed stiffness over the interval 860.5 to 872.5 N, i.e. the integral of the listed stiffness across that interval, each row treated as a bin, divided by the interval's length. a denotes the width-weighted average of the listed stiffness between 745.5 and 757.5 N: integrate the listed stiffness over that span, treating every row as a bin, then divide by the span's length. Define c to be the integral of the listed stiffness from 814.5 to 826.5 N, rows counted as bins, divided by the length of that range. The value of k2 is -98.7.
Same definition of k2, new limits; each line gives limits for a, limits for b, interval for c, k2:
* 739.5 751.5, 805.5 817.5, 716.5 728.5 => -99.0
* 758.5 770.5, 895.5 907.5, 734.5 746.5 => -98.6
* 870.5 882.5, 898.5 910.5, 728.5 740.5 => -98.9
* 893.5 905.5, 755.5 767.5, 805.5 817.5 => -99.2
